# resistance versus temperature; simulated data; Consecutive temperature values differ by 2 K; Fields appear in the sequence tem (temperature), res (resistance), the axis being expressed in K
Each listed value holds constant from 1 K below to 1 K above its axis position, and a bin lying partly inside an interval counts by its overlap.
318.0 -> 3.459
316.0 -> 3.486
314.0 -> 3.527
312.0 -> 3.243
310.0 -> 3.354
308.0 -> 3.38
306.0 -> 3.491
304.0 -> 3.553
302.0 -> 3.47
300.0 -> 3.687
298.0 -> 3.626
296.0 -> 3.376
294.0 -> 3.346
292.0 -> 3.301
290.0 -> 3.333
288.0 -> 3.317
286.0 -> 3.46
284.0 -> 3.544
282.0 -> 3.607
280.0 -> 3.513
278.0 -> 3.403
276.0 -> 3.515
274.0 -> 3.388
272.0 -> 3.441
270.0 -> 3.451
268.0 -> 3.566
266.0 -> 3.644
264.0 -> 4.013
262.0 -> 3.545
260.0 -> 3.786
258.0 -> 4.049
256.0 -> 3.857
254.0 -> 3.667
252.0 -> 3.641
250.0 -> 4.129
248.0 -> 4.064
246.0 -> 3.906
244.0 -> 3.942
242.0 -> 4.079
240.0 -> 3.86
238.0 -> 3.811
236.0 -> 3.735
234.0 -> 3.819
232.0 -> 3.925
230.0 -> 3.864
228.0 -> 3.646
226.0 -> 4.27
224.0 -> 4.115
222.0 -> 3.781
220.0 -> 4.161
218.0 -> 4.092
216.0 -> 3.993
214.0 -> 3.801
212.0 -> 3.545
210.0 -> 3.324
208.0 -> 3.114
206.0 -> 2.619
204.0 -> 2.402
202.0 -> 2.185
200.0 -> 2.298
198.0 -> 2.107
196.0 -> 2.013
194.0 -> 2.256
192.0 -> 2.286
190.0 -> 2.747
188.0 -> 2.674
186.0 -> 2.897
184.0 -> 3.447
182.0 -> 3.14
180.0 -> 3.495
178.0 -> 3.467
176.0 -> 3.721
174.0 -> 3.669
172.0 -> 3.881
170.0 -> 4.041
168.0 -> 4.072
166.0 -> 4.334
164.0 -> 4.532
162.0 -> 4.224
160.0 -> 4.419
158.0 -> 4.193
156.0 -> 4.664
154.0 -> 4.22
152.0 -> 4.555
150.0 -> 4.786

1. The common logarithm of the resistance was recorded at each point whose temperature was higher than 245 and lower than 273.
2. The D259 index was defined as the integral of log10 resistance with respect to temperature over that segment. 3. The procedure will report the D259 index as 16.1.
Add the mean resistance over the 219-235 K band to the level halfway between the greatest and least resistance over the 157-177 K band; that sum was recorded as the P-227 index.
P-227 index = 8.05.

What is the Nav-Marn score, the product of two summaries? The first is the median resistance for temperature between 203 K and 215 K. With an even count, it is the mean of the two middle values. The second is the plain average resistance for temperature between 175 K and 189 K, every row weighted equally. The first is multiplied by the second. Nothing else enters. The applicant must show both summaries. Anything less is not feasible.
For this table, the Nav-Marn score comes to 10.5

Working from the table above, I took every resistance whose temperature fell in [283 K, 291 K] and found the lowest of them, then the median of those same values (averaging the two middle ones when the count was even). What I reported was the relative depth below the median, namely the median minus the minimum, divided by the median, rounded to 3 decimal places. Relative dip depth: 0.023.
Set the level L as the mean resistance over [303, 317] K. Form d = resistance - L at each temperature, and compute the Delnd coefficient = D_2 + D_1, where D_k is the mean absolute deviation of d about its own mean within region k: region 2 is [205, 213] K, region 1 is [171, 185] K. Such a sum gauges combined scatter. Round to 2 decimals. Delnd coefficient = 0.47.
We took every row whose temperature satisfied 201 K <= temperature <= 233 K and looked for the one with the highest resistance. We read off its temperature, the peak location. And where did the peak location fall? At 226.0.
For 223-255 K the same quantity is 226.0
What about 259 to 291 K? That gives 264.0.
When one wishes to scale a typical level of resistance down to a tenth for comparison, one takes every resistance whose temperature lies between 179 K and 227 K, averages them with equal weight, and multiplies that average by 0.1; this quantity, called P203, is 0.31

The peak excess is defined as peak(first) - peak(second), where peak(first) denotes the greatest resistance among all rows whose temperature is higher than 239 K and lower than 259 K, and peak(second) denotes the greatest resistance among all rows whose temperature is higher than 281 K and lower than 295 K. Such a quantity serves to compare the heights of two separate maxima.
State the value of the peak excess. 0.5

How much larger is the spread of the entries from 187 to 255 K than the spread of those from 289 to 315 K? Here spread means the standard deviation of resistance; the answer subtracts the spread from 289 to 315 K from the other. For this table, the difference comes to 0.60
